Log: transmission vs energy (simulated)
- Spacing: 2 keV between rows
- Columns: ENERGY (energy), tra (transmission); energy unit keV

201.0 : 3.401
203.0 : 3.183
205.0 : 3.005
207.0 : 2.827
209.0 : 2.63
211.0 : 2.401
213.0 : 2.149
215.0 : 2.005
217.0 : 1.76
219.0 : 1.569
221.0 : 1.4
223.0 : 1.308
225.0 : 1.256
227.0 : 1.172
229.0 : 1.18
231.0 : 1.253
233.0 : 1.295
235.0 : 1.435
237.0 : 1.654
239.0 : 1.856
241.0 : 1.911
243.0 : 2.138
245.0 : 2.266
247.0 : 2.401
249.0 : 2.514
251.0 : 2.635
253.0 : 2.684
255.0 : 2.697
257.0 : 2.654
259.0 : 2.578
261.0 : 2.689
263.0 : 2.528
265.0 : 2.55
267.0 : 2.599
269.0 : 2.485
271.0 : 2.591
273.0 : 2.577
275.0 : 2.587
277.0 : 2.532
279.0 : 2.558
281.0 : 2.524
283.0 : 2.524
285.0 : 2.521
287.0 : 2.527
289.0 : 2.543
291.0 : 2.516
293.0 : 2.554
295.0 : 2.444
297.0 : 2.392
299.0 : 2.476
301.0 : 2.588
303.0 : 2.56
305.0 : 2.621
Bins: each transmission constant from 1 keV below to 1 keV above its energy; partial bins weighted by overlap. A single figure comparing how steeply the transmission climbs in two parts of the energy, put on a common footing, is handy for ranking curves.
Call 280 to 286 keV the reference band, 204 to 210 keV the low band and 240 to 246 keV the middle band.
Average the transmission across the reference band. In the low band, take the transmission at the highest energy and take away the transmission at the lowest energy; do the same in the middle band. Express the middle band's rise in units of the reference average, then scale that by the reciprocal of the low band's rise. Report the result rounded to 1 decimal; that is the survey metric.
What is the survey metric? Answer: -0.4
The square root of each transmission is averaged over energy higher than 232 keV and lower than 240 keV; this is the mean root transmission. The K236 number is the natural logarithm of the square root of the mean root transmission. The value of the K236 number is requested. 0.11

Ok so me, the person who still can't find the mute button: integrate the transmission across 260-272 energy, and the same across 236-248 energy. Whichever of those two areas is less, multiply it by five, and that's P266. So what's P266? 122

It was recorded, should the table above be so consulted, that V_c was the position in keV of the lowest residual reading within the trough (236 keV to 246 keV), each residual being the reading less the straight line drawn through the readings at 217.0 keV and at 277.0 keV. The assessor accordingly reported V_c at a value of 237.0 keV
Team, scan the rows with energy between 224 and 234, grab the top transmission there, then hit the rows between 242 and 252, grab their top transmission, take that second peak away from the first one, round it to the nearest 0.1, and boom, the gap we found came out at -1.3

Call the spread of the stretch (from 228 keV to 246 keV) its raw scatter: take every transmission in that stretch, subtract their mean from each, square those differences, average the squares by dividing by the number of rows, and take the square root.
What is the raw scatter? 0.38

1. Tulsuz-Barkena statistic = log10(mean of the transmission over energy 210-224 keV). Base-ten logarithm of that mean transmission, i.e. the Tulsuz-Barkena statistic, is 0.255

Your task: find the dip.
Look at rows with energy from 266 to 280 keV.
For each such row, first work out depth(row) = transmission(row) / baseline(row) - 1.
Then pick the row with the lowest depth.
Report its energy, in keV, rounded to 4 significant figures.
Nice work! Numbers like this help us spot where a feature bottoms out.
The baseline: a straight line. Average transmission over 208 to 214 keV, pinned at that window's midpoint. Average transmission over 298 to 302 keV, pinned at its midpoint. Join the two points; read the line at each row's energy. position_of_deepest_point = 269.0 keV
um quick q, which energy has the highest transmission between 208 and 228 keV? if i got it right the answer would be 209.0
